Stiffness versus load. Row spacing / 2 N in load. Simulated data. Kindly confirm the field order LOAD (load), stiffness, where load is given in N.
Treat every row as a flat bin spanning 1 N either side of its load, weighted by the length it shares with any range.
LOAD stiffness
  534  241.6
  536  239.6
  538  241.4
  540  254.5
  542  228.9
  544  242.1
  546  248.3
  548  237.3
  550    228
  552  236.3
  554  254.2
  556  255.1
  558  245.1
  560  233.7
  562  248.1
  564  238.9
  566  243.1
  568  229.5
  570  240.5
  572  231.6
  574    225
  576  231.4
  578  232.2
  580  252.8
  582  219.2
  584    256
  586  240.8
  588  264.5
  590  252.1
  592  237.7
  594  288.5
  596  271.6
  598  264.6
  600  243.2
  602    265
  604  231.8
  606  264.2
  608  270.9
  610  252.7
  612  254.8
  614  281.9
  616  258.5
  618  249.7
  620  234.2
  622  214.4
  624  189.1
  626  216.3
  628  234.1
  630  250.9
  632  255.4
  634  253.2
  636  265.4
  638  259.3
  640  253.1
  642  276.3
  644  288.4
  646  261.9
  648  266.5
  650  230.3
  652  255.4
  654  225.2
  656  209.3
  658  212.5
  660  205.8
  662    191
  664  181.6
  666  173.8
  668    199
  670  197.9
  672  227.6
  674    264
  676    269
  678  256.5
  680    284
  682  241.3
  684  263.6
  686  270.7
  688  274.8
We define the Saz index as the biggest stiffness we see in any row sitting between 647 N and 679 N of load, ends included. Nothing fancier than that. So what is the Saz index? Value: 269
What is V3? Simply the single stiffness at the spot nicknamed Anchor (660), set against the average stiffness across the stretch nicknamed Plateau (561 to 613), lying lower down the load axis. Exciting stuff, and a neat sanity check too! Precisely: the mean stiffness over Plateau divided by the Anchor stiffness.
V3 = 1.21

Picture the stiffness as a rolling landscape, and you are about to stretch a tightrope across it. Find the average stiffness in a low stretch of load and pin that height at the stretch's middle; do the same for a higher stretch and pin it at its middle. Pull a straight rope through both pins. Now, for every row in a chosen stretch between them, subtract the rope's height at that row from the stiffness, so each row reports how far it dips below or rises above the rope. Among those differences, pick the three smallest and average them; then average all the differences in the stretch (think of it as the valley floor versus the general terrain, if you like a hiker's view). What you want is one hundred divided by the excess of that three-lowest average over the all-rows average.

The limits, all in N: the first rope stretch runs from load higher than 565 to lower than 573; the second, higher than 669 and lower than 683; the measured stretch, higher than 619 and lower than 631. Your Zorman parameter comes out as -6.1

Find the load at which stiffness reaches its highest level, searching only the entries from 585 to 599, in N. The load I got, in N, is 594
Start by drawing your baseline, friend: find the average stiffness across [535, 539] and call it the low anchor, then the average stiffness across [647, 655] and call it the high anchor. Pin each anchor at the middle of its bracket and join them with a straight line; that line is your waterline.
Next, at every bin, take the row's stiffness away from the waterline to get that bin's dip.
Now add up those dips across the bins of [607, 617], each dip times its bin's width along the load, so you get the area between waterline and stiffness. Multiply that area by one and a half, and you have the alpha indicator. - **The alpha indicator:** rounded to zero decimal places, -311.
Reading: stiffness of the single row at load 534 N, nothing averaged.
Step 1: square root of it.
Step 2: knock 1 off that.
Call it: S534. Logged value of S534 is 14.5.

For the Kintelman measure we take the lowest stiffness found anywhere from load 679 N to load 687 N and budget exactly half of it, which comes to 121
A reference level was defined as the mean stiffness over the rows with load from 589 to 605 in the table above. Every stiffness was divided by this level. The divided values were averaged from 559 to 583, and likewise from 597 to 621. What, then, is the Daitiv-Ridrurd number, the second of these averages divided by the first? 1.09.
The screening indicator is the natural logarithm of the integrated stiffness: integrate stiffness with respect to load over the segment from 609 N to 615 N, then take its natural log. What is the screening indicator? 7.36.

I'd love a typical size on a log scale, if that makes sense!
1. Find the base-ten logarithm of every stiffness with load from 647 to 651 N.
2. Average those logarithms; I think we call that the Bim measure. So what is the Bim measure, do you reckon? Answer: 2.39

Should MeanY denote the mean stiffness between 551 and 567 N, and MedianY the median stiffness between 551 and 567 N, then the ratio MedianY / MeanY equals 1.00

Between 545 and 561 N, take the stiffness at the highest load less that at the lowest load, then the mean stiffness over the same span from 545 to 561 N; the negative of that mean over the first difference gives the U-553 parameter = 17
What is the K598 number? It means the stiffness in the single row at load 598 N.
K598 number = 264.6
